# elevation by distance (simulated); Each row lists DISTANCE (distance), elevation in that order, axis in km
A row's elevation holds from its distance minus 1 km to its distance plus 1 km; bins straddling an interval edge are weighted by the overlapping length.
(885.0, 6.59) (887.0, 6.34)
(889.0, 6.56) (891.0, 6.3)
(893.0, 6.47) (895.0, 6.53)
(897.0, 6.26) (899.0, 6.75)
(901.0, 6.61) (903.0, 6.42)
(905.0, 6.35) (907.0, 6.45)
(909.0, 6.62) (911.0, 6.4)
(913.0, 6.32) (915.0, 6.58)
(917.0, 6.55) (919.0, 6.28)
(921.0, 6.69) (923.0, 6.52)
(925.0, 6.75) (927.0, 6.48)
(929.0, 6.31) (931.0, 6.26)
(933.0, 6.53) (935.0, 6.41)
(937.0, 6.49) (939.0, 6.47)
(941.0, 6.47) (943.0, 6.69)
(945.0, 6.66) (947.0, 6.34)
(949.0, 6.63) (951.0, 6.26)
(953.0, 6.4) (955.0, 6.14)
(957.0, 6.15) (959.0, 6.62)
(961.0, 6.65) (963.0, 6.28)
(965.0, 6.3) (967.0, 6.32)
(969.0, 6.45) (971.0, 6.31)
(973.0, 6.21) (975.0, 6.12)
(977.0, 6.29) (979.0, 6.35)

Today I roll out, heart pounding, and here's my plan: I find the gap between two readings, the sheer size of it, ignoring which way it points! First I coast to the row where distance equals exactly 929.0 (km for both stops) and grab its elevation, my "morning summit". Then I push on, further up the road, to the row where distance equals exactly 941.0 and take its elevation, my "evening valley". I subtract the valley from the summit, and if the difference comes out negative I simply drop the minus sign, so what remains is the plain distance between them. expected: 0.16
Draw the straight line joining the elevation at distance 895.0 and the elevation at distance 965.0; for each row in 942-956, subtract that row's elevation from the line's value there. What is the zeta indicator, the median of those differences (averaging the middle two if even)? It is -0.06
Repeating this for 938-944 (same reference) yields -0.09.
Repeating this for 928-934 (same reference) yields 0.11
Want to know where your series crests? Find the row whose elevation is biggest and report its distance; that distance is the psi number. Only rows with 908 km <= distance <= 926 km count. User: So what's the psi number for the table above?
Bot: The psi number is 925.0 km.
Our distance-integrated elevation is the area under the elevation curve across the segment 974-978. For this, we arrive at 25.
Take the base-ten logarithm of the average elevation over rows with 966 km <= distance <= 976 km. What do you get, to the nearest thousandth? 0.798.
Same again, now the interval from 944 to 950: 0.816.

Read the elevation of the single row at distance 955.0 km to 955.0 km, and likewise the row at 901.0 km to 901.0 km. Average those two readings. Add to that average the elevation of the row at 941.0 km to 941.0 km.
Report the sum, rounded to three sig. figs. 12.8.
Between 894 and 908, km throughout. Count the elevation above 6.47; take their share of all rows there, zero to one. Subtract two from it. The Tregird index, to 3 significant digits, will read -1.57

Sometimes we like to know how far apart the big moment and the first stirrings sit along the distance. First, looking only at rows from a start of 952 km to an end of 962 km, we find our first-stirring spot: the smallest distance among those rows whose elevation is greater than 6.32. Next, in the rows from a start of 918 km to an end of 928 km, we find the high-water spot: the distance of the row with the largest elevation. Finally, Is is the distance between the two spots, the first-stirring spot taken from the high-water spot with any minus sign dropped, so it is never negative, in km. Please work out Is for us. 28 km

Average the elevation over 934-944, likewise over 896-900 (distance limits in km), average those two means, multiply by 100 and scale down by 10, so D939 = 65.1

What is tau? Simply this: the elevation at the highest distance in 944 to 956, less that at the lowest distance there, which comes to -0.52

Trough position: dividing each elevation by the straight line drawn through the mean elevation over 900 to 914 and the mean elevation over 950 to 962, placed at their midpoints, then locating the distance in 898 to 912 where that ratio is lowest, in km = 905.0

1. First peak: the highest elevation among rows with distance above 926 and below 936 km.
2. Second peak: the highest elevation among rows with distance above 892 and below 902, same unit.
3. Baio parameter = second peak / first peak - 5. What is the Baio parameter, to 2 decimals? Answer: -3.97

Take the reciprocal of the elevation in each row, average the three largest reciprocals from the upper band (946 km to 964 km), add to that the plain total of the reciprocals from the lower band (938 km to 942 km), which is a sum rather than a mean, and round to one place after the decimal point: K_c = 0.5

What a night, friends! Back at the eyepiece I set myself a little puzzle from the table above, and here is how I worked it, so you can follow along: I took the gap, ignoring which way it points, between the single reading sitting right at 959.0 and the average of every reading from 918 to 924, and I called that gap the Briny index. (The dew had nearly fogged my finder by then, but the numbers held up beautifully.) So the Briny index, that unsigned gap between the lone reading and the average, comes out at 0.12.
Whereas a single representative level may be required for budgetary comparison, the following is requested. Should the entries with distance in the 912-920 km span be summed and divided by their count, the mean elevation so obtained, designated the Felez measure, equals 6.43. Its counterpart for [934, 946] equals 6.53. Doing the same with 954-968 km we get 6.35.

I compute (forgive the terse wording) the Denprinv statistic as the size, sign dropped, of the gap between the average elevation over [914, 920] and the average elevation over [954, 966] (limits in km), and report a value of 0.11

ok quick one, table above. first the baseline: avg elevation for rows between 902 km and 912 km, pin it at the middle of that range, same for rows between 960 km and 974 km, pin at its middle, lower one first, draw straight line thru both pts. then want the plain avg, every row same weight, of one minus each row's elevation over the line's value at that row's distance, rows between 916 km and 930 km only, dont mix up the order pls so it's -0.014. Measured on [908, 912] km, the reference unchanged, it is -0.010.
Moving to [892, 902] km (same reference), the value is -0.009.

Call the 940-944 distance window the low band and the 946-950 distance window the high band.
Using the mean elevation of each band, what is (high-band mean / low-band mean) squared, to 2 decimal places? 0.97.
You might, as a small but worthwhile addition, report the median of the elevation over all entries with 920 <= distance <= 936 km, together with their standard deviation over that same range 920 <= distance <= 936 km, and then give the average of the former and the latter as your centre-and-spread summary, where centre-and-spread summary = 3.33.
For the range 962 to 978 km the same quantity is 3.19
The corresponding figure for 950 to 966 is 3.24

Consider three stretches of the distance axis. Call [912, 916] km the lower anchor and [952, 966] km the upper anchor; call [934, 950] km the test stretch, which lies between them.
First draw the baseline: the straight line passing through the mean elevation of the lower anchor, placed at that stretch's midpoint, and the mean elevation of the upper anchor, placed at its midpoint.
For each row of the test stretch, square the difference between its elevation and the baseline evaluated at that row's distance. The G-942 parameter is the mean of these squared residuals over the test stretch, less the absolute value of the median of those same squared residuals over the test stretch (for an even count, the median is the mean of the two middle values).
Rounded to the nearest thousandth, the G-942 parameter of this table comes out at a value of 0.024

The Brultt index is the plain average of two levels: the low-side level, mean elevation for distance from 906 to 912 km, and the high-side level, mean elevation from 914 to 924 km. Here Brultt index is 6.51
